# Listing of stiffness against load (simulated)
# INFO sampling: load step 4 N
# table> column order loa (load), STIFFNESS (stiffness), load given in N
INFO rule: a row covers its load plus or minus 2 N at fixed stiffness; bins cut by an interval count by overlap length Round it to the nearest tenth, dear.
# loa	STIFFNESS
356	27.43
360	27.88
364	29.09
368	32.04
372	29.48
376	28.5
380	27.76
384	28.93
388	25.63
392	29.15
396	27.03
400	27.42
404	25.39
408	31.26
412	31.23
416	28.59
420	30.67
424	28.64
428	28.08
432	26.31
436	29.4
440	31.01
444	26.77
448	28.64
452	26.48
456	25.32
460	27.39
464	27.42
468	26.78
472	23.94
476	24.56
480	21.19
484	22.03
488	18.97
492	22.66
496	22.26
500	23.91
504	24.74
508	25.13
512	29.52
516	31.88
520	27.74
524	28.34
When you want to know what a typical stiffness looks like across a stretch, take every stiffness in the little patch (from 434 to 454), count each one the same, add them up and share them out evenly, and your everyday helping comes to 28.5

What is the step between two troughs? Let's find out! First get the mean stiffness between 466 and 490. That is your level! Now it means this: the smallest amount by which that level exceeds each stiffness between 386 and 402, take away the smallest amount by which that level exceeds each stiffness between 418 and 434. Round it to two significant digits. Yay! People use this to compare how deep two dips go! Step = 1.5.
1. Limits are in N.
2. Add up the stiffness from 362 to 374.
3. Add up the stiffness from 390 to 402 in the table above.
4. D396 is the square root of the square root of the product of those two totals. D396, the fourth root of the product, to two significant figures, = 9.3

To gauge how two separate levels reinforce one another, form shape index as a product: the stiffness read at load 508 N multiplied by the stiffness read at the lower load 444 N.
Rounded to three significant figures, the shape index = 673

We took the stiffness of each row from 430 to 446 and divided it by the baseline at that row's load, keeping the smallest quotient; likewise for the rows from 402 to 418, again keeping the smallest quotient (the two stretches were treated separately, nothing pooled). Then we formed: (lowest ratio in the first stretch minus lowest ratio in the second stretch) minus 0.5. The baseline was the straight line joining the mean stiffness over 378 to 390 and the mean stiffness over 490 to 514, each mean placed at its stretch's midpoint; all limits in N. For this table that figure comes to -0.44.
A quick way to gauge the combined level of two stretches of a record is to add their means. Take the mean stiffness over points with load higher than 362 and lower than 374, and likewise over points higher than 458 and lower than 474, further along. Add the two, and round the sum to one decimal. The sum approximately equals 56.6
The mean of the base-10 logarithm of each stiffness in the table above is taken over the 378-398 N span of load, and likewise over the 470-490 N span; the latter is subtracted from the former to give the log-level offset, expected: 0.10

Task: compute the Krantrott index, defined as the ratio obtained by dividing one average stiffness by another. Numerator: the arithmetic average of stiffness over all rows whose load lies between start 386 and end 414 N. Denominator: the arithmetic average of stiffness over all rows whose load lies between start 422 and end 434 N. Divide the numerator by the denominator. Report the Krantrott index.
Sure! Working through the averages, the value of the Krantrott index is 1.02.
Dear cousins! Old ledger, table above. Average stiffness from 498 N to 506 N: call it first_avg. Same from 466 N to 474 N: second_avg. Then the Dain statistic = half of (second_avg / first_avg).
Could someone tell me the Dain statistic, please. 0.52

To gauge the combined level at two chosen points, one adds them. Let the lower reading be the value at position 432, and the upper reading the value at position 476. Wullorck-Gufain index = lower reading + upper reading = 51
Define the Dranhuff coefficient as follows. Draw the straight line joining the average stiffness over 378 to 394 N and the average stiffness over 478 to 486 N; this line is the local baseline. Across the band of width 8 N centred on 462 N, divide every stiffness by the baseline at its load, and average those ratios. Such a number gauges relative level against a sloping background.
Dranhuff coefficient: 1.20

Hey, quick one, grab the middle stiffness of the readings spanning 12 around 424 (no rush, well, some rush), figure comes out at 28.6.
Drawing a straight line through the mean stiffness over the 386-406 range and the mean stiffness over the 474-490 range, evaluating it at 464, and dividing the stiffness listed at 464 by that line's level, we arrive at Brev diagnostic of 1.20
